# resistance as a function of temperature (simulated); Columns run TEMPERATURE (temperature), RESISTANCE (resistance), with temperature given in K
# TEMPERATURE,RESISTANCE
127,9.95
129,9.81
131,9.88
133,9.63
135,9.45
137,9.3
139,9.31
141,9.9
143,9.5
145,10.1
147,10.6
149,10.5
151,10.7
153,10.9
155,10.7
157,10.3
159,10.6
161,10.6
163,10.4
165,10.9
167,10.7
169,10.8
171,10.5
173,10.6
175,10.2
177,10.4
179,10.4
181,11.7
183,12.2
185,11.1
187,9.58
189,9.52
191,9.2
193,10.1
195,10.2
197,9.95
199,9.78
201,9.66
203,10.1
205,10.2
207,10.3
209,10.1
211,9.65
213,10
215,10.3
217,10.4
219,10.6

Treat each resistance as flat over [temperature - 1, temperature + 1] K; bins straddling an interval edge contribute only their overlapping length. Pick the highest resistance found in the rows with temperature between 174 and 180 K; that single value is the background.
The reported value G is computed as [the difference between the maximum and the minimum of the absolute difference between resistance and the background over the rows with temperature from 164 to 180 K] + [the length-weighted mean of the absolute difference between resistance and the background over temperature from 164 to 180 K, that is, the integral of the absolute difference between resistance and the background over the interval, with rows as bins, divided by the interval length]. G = 0.7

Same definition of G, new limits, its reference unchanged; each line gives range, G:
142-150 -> 1.2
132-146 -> 1.6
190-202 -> 1.6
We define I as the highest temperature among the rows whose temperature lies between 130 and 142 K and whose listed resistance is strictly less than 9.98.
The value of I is 141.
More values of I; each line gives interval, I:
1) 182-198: 197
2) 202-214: 211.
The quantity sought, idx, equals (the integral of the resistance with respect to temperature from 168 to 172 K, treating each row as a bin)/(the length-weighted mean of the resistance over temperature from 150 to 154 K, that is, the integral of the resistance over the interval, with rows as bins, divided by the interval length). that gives 3.9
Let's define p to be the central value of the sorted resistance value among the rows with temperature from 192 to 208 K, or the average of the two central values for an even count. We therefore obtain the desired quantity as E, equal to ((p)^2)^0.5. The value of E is 10.1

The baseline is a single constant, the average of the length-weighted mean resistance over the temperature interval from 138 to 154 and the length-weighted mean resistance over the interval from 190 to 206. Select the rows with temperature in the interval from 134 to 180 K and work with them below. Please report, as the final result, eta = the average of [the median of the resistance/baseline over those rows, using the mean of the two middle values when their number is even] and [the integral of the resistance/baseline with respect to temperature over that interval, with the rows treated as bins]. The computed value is 24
